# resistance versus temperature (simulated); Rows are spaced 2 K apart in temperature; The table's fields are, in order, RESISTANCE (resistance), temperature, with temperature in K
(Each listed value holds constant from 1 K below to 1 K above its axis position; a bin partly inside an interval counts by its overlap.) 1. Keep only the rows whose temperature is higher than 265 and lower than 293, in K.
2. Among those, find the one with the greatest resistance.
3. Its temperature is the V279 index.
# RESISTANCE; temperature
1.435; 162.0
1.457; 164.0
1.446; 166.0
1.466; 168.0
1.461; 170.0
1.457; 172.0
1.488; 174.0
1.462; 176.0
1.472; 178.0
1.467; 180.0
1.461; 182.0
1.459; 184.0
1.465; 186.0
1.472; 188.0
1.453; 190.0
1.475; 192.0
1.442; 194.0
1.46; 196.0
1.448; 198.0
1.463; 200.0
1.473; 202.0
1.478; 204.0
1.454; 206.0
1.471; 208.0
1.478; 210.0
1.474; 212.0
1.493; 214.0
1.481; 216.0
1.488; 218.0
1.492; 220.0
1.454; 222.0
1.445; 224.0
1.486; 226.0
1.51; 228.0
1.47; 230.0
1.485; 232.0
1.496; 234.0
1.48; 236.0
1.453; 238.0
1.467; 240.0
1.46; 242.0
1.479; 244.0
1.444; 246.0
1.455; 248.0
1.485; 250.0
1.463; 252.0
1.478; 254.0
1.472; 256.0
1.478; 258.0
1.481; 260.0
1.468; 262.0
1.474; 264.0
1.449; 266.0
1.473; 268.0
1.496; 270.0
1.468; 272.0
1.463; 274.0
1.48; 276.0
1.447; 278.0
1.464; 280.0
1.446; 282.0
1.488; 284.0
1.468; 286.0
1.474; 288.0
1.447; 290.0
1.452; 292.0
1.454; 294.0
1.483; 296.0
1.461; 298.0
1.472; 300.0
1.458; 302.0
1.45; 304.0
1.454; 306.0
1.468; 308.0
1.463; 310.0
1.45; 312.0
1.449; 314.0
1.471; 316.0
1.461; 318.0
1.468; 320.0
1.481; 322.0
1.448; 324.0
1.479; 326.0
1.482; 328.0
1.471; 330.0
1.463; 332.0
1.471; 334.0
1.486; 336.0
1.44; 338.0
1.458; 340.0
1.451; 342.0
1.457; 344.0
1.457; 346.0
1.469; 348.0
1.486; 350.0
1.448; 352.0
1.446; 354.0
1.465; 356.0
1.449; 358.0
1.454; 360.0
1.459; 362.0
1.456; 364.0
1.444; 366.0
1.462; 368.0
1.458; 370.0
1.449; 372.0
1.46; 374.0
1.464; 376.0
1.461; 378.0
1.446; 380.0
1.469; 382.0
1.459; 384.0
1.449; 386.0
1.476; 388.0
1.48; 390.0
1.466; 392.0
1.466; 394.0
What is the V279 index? 270.0 K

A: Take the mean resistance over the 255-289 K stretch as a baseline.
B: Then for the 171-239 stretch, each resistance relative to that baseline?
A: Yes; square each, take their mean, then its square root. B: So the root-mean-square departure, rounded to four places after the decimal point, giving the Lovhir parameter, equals 0.0157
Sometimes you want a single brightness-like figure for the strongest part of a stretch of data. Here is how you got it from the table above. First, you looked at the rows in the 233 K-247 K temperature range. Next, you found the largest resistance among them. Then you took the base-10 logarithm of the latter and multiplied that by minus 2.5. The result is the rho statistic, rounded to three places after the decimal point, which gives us -0.437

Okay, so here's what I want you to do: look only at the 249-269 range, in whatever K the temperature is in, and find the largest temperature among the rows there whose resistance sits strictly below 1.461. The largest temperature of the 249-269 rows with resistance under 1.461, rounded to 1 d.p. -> 266.0 K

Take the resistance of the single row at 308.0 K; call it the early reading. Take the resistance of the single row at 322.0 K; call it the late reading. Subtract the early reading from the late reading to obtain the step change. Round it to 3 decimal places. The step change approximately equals 0.013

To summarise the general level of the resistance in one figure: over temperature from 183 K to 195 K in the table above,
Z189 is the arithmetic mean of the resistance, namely 1.461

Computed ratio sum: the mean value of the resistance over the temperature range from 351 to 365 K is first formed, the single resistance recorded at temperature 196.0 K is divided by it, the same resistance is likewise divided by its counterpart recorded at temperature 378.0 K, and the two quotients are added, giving 2.00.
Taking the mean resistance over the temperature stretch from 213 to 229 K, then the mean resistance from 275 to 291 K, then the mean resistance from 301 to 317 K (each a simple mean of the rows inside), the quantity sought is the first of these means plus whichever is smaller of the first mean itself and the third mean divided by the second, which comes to 2.477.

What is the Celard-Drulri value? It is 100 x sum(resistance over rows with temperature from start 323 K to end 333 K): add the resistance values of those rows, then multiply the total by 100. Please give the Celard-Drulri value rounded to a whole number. 734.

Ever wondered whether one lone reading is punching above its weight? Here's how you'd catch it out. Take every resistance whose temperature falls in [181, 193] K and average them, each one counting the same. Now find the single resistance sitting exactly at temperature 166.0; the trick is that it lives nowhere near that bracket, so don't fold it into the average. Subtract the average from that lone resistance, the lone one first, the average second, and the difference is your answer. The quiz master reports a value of -0.018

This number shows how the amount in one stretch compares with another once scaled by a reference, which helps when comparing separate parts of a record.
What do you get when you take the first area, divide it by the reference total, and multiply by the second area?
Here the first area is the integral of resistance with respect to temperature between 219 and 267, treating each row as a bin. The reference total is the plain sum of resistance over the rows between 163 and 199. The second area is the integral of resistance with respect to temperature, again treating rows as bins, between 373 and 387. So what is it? 55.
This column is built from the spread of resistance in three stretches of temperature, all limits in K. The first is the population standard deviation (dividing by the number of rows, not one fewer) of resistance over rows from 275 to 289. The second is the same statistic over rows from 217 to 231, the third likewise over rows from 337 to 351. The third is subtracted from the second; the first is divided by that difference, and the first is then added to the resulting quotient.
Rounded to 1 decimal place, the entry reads 1.9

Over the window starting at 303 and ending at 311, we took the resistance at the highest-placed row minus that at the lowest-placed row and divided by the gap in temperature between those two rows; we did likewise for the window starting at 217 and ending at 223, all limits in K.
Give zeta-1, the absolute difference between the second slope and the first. 0.0107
